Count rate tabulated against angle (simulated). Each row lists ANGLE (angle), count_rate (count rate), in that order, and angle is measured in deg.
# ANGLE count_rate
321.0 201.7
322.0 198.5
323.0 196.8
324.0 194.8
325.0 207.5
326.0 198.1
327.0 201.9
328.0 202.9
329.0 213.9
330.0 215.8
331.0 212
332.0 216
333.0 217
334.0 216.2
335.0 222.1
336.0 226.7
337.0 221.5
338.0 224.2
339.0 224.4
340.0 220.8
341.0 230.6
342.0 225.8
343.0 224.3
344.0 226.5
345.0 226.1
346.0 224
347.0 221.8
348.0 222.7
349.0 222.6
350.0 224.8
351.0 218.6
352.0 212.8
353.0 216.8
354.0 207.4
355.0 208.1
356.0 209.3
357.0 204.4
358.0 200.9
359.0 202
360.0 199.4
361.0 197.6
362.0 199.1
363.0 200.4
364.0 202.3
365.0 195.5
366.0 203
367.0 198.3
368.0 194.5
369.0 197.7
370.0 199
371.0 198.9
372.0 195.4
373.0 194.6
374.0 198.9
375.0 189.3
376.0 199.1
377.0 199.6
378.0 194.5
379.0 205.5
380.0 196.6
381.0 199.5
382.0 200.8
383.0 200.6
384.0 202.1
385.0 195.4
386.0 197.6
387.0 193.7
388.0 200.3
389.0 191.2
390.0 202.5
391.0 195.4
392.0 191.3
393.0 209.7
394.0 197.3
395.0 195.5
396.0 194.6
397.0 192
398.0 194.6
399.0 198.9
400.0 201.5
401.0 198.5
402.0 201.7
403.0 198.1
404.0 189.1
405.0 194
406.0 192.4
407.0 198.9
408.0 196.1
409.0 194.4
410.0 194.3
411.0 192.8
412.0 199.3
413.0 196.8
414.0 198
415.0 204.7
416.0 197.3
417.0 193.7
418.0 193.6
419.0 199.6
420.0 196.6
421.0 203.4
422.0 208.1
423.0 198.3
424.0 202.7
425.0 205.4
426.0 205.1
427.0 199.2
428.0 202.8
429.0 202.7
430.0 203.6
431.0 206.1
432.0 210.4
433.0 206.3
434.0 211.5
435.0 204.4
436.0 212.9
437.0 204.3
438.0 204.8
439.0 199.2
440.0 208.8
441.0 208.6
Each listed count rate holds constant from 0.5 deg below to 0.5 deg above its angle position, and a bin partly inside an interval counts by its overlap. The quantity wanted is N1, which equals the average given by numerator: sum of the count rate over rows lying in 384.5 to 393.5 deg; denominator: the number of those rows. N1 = 197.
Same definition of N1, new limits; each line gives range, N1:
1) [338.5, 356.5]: 220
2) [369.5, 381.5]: 198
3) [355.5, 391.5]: 199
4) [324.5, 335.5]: 211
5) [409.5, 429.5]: 200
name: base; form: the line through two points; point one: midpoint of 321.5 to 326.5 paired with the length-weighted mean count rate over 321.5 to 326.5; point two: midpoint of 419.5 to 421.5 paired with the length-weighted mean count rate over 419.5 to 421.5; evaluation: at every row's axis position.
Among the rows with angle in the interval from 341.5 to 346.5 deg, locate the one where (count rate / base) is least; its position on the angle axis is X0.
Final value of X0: 346.0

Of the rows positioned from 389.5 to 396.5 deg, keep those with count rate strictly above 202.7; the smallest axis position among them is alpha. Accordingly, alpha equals 393.0 deg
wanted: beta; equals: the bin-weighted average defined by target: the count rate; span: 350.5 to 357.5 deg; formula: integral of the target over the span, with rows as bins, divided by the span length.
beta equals 211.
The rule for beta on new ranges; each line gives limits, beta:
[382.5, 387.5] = 198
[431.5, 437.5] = 208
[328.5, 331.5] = 214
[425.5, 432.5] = 204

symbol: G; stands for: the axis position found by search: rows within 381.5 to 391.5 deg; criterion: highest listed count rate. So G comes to 390.0 deg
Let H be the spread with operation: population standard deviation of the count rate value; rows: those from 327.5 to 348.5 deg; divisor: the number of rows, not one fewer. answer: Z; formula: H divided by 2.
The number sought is 3.08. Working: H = 6.2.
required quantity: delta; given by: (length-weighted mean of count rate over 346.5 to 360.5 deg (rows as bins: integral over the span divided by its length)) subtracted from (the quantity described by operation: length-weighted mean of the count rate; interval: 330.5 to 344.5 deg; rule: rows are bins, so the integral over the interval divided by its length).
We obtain 10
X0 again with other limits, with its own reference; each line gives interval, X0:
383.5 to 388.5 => 387.0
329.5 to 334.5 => 331.0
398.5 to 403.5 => 403.0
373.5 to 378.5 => 375.0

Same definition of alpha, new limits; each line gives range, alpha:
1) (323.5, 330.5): 325.0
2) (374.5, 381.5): 379.0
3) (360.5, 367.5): 366.0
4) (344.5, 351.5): 345.0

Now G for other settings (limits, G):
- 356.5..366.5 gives 357.0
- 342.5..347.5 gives 344.0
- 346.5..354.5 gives 350.0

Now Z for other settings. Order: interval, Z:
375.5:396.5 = 2.21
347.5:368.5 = 4.63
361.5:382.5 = 1.72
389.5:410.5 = 2.25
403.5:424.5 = 2.24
